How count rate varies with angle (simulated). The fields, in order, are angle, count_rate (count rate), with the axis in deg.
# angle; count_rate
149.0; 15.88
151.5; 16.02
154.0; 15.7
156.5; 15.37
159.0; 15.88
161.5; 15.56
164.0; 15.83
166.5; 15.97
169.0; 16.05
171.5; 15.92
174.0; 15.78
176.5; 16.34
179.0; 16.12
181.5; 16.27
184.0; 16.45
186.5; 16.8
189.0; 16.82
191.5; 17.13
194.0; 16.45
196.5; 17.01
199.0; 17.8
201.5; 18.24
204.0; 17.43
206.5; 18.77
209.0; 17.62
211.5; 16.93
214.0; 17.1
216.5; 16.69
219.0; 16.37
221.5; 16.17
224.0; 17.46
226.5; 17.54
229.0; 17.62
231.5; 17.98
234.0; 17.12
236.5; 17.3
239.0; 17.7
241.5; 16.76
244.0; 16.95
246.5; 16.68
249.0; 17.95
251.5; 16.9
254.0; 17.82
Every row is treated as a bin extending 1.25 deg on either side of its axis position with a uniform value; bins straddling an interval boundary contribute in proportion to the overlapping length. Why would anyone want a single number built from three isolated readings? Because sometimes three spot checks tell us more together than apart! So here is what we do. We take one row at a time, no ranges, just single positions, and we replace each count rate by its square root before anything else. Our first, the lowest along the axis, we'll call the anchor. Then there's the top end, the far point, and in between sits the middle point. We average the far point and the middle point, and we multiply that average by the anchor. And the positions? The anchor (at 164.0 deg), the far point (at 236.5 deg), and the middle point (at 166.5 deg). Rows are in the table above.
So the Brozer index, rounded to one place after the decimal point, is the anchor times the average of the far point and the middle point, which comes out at 16.2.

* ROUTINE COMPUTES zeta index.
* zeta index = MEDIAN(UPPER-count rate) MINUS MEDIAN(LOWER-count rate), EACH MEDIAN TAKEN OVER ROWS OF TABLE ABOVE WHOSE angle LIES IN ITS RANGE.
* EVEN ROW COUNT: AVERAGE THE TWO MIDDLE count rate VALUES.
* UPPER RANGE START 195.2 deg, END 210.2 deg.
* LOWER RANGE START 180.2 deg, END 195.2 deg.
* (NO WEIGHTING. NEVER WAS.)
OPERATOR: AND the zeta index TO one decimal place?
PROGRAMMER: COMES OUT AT 1.1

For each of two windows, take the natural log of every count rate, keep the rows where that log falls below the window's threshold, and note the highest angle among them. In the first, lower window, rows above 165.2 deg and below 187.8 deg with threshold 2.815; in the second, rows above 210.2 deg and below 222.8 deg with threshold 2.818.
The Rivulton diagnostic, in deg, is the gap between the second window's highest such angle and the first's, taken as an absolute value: 37.5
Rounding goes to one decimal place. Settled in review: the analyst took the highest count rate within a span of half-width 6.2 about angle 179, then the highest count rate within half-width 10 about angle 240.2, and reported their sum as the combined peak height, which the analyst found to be 34.4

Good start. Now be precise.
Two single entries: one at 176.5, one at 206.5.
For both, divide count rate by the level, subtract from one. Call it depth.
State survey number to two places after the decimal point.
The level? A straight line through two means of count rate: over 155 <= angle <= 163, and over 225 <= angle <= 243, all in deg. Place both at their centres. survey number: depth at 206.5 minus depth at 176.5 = -0.10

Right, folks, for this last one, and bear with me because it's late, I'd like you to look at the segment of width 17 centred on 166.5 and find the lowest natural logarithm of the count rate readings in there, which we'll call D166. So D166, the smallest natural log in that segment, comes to 2.74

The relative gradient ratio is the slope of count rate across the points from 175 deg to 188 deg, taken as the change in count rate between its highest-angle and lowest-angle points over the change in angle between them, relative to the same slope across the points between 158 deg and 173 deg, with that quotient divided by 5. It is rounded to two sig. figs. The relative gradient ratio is 2.9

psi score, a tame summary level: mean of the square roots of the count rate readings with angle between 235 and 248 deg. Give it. 4.13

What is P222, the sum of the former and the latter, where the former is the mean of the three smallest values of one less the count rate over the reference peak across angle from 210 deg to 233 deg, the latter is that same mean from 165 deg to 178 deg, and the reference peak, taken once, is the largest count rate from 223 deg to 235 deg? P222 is 0.12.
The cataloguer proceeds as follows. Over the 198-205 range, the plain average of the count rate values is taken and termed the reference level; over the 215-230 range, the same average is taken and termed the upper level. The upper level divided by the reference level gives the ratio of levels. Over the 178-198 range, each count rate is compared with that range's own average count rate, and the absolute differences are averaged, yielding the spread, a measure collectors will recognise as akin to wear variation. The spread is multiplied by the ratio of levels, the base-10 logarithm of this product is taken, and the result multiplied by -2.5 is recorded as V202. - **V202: 1.33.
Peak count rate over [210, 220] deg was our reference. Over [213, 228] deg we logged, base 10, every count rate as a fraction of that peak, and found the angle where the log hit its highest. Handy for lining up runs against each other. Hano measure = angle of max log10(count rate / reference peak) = 226.5 deg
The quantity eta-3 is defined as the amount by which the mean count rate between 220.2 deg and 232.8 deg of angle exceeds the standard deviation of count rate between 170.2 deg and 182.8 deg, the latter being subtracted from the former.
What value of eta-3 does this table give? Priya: 17.1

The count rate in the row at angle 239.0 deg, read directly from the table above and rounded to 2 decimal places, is 17.70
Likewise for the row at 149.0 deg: 15.88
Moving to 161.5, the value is 15.56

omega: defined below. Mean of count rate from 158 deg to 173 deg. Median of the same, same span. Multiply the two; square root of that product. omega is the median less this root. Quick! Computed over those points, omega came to 0.02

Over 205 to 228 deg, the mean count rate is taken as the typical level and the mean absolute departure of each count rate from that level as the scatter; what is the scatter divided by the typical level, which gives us 0.034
